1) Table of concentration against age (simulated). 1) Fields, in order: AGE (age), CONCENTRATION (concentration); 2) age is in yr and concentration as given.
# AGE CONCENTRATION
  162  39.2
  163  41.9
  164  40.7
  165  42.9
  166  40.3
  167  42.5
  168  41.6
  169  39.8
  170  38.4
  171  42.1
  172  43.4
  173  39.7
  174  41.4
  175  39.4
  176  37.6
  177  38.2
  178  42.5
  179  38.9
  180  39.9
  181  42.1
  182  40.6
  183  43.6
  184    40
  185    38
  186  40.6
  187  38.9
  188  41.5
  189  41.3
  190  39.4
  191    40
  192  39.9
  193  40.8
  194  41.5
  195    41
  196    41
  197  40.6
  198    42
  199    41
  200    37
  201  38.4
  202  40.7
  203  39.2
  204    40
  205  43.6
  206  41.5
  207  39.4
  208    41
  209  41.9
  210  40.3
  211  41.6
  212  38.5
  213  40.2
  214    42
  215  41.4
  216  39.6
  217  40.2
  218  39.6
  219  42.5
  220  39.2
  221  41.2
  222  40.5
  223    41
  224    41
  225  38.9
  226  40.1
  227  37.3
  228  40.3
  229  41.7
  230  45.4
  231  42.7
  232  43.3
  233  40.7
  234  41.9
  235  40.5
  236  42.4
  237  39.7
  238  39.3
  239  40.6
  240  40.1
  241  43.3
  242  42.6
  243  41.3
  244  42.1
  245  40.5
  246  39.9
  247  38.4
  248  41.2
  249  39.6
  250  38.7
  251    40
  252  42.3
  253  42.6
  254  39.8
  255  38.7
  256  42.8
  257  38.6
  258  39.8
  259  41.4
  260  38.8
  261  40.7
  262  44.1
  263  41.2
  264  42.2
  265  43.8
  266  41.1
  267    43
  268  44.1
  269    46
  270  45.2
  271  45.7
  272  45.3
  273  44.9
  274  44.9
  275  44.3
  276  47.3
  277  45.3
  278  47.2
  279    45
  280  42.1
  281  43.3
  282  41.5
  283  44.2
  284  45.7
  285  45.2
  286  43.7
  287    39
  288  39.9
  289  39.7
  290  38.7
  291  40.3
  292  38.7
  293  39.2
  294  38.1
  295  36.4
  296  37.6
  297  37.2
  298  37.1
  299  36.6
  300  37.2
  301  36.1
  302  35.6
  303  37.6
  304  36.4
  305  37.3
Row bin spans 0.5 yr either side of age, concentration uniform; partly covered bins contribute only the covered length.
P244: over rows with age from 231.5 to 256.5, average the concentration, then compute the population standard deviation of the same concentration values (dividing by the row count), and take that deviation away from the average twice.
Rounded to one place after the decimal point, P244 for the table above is 38.0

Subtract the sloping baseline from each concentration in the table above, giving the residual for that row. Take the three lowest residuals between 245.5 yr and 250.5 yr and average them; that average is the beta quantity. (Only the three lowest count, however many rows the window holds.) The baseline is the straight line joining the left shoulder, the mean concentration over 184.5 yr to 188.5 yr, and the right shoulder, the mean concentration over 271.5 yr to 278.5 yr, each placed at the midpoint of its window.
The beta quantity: -5.0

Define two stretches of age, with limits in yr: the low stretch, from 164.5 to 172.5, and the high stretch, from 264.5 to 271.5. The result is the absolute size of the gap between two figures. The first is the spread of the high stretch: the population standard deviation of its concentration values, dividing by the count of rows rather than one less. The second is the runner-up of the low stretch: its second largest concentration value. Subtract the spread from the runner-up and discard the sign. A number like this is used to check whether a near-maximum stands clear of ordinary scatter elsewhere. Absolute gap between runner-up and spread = 41.3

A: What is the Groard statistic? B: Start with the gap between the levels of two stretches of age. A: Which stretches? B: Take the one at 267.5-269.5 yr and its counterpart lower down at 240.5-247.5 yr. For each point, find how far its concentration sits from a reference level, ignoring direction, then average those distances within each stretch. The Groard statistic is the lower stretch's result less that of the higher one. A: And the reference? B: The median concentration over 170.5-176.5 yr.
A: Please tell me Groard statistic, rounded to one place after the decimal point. -3.1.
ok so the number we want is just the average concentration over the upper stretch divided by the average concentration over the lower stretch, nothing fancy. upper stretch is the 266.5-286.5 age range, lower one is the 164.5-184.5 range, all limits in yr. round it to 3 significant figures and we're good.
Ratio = 1.10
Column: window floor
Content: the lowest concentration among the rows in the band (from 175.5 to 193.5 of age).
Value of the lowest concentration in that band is 37.6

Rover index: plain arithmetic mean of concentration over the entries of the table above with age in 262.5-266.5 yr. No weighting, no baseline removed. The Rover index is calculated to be 42.1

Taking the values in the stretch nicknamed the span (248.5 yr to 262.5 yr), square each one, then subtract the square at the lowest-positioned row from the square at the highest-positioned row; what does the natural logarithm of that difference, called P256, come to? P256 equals 5.9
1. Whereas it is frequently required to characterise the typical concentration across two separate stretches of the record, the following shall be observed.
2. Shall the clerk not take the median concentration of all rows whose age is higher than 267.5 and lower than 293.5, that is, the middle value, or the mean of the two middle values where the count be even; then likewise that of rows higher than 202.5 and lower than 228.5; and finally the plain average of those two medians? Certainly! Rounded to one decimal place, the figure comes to 42.3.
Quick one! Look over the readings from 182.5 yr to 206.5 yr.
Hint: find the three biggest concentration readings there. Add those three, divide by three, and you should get 43.1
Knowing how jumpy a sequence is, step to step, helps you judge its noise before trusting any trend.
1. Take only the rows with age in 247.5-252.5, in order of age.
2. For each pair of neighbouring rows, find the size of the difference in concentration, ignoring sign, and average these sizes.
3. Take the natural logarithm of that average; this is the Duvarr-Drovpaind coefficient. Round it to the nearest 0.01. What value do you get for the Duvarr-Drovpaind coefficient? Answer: 0.42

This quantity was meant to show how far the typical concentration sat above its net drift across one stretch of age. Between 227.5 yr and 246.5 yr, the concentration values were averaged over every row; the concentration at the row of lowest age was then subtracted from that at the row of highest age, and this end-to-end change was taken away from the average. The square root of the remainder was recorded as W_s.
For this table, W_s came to 6.47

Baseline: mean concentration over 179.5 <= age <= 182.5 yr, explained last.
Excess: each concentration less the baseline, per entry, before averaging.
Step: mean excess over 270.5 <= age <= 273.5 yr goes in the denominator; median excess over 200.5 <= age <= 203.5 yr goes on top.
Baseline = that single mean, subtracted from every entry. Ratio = -0.38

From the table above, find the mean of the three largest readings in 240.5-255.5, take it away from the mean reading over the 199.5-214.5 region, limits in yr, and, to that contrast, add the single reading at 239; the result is 38.1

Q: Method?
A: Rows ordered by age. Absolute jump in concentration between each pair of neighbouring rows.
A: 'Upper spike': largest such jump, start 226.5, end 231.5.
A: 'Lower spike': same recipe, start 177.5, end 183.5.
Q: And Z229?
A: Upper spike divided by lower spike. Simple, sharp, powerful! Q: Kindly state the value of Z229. 1.0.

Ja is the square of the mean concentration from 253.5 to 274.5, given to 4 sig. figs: 1805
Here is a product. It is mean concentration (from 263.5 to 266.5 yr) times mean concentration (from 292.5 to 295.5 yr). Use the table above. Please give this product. 1606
